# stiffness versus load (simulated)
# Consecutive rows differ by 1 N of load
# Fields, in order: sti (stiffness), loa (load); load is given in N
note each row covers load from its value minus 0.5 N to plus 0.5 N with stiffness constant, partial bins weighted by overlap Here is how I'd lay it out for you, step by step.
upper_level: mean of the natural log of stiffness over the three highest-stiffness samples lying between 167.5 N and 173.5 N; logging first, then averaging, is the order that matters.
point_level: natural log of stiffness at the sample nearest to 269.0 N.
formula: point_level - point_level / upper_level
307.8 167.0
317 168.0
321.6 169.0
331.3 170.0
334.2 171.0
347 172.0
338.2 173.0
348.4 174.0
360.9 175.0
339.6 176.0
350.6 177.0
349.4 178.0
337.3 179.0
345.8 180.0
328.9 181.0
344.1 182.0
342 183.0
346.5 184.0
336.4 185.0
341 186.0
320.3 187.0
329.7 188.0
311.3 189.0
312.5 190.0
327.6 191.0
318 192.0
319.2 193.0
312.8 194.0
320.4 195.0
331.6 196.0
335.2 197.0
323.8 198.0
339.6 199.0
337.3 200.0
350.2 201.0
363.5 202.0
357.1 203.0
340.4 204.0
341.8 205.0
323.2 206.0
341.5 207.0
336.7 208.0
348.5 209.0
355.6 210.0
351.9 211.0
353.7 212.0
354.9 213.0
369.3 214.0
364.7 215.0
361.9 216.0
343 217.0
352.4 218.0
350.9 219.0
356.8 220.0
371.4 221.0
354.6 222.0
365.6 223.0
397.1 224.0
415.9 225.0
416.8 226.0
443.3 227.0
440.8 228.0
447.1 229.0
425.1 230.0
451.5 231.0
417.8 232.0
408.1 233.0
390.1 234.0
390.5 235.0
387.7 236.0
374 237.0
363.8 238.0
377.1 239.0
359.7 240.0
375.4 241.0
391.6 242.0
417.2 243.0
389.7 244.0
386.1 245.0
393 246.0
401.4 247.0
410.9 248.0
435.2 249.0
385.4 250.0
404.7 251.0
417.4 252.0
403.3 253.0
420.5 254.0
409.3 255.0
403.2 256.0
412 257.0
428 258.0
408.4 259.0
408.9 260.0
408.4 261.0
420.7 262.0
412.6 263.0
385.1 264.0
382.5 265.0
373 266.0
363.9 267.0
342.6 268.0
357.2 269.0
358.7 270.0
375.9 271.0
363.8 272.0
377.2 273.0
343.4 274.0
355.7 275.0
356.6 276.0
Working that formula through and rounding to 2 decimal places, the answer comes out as 4.87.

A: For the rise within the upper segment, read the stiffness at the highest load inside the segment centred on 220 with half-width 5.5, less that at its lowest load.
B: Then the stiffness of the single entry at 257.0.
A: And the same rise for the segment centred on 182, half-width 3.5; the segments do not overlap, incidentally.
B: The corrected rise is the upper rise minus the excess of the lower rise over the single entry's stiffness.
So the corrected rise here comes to 464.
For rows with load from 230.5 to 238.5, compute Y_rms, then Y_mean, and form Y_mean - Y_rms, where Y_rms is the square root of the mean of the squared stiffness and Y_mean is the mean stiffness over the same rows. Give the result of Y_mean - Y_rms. -0.84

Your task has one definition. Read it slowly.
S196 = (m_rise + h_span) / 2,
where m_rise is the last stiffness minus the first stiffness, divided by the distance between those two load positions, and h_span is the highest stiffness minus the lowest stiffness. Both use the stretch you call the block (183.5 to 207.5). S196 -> 26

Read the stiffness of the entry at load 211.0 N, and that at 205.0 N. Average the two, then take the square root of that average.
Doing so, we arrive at 18.6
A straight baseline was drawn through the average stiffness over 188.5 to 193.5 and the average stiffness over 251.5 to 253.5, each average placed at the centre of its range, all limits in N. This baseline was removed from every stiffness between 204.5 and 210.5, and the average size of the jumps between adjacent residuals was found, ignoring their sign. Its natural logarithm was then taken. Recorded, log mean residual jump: 2.5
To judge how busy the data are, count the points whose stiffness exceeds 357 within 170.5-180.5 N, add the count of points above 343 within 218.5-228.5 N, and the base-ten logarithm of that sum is 1.04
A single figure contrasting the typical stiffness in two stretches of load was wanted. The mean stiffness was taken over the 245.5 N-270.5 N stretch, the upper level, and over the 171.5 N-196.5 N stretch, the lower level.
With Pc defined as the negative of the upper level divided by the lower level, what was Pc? -1.190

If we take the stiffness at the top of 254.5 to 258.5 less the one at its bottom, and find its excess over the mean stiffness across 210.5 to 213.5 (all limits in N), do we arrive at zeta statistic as -335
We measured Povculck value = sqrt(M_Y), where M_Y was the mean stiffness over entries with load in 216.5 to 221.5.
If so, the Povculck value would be 18.8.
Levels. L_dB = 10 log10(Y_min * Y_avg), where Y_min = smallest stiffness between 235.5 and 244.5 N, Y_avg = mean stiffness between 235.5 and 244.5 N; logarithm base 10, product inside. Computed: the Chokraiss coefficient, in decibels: 51.4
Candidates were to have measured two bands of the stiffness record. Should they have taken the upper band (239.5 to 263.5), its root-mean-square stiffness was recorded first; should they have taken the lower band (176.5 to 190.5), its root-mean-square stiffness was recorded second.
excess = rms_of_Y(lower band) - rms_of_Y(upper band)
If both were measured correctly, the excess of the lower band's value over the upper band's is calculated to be -69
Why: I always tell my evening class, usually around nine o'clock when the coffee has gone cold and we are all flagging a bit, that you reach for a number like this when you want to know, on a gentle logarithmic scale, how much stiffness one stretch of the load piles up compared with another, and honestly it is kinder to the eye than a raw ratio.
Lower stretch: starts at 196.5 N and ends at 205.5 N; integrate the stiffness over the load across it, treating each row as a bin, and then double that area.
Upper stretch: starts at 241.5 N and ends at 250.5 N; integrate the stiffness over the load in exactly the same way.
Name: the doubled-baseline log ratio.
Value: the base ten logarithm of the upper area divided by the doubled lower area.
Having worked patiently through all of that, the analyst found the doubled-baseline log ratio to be -0.23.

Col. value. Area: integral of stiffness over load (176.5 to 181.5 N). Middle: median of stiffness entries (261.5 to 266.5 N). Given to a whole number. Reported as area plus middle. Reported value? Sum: 2097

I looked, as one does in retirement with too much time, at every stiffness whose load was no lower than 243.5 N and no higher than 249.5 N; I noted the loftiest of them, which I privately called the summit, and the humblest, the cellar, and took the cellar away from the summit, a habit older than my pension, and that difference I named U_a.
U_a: 49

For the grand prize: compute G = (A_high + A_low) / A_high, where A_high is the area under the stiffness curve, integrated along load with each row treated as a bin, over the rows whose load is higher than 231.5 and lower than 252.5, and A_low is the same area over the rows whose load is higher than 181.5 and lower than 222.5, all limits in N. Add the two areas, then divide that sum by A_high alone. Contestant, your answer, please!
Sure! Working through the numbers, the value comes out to 2.7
